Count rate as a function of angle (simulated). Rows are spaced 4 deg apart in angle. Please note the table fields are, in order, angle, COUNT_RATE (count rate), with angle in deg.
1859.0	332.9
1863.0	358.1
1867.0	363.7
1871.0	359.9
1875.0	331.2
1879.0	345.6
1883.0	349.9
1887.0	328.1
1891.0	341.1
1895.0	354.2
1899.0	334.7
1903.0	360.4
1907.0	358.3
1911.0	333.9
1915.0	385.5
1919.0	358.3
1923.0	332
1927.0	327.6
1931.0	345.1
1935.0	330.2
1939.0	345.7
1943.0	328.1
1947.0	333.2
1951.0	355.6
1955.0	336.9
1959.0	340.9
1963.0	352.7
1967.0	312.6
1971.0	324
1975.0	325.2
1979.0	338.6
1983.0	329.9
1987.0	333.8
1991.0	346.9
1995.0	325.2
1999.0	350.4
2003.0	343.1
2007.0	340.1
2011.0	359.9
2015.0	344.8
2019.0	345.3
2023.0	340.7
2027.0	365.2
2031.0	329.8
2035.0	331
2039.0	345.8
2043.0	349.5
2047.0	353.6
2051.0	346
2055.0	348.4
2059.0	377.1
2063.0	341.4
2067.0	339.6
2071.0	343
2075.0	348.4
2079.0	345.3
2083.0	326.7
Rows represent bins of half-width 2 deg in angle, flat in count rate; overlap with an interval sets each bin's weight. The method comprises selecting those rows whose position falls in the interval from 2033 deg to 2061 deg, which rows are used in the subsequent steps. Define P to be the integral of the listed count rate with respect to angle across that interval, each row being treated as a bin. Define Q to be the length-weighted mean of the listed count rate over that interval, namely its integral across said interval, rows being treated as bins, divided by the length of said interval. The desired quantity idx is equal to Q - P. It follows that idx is -9455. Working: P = 9806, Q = 350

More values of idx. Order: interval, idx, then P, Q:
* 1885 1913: -9298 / 9643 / 344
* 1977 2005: -9133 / 9472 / 338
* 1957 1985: -8964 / 9296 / 332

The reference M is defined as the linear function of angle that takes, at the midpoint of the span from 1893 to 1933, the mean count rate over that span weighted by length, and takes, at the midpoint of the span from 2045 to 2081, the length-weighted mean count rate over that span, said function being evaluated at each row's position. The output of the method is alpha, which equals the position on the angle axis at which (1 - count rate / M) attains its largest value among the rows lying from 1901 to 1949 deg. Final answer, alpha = 1927.0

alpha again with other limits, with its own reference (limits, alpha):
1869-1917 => 1887.0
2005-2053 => 2031.0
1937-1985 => 1967.0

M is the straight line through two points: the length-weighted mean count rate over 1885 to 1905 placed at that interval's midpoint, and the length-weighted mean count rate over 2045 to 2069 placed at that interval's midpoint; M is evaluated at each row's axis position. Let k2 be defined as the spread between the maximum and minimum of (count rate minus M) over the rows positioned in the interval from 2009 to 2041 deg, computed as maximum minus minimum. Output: 36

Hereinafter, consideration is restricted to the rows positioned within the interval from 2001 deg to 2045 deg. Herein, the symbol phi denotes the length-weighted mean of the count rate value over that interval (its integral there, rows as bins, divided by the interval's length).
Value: 345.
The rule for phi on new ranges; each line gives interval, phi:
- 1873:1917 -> 348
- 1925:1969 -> 337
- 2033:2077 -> 348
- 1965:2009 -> 334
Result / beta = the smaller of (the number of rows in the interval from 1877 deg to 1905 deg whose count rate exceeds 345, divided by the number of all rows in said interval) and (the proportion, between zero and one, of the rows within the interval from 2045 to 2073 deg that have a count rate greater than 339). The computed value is 0.6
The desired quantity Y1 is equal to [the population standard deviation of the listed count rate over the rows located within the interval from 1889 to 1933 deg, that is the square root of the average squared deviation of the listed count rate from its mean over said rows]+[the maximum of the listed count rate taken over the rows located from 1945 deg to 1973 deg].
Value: 372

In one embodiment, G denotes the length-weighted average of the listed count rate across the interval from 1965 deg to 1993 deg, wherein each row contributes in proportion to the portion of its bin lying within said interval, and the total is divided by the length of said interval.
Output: 330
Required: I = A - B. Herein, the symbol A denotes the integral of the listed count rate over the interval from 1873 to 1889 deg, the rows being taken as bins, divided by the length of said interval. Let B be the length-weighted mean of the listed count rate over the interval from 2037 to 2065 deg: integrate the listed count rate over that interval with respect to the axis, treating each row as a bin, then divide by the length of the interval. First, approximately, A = 339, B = 352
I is -13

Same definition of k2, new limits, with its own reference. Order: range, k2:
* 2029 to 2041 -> 16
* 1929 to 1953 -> 27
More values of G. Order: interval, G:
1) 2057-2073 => 350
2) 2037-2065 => 352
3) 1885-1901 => 340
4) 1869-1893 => 343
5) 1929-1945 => 337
